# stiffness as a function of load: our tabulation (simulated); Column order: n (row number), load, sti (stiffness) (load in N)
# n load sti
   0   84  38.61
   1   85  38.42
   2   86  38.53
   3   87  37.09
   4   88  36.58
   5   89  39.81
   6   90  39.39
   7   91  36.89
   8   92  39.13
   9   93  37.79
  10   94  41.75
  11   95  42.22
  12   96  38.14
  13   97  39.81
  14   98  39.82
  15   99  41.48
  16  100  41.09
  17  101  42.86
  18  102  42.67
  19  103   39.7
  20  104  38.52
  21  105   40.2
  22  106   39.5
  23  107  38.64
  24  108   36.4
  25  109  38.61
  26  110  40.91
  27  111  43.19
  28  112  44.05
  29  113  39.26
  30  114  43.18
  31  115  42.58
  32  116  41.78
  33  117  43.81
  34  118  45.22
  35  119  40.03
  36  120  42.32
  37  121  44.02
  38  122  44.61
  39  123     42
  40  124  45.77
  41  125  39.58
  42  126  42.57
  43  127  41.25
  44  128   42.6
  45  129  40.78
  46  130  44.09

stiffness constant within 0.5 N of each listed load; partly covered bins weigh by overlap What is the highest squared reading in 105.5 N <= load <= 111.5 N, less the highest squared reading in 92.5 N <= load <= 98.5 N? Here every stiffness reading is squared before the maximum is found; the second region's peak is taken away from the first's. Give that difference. 83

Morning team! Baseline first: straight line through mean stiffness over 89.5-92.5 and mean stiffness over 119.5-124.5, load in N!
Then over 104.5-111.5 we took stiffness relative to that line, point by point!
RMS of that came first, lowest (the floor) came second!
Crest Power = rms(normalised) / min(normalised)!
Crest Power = 1.09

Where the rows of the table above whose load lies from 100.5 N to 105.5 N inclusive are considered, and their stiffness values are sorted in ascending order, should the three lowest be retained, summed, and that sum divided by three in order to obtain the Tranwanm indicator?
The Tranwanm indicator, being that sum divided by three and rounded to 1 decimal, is 39.5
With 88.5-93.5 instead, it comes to 37.9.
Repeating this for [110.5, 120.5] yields 40.4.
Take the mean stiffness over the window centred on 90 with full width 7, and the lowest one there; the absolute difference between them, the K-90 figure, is 1.5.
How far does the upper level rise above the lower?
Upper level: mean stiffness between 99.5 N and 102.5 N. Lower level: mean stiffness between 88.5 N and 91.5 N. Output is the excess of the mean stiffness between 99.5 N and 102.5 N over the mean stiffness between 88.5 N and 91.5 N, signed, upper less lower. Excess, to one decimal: 3.5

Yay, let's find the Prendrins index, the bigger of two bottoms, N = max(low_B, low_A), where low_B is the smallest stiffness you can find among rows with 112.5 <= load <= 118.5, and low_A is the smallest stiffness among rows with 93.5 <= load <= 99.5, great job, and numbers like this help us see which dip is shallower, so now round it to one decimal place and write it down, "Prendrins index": 39.3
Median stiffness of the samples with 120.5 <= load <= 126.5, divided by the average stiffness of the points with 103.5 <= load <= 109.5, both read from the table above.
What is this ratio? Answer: 1.12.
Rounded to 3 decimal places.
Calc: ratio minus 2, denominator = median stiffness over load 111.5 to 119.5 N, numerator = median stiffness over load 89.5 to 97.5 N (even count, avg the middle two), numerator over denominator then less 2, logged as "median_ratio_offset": -1.084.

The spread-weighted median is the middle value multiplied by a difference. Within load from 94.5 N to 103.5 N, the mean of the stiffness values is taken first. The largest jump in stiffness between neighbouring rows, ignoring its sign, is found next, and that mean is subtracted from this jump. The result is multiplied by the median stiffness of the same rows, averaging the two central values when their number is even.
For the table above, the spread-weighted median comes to -1512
